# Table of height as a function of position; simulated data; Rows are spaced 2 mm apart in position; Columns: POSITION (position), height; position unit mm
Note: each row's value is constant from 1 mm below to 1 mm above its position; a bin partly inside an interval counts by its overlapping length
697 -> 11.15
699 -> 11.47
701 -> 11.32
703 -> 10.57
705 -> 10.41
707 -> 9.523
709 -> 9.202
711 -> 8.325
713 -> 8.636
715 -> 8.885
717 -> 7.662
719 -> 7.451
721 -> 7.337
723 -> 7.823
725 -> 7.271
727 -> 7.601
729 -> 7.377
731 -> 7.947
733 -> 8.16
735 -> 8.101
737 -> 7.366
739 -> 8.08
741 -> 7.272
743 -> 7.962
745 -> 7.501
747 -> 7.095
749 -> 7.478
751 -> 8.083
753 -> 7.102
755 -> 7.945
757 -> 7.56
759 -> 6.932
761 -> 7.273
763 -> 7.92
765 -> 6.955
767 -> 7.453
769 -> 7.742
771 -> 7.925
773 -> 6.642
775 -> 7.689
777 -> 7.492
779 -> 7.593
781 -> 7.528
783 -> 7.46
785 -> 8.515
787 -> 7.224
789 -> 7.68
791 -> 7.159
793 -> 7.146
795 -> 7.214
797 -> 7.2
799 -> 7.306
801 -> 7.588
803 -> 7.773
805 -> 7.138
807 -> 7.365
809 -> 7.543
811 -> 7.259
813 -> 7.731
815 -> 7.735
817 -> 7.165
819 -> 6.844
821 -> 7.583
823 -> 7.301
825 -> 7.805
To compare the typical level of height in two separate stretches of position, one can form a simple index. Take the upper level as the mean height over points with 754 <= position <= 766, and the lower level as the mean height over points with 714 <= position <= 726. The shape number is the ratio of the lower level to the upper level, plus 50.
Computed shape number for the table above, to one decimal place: 51.0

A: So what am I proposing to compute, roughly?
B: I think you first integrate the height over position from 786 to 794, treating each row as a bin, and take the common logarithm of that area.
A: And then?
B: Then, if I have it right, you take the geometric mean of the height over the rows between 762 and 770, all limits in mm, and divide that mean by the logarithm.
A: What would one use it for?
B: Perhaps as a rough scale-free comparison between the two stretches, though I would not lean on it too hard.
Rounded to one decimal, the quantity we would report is 4.3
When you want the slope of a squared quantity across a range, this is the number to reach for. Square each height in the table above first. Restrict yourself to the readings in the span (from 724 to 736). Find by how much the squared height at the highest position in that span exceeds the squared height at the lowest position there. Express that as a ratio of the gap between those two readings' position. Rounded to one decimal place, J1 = 1.3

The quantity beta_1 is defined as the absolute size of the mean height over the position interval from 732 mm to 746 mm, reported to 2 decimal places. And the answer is 7.78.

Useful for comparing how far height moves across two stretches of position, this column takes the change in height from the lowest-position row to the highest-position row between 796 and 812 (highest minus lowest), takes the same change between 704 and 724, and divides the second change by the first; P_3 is -44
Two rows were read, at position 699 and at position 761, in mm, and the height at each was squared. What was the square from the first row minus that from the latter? 79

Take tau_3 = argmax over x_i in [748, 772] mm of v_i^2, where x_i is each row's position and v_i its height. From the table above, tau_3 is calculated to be 751 mm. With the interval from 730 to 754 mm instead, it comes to 733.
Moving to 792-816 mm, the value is 803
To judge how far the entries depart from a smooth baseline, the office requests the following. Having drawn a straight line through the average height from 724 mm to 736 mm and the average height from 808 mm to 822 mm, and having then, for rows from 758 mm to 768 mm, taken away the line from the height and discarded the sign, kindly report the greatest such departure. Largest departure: 0.70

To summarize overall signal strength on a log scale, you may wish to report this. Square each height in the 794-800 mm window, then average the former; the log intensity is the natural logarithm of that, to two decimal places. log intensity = 3.96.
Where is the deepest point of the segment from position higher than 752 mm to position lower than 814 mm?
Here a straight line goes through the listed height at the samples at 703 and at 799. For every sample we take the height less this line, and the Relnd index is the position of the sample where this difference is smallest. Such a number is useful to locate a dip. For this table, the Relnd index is 753 mm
